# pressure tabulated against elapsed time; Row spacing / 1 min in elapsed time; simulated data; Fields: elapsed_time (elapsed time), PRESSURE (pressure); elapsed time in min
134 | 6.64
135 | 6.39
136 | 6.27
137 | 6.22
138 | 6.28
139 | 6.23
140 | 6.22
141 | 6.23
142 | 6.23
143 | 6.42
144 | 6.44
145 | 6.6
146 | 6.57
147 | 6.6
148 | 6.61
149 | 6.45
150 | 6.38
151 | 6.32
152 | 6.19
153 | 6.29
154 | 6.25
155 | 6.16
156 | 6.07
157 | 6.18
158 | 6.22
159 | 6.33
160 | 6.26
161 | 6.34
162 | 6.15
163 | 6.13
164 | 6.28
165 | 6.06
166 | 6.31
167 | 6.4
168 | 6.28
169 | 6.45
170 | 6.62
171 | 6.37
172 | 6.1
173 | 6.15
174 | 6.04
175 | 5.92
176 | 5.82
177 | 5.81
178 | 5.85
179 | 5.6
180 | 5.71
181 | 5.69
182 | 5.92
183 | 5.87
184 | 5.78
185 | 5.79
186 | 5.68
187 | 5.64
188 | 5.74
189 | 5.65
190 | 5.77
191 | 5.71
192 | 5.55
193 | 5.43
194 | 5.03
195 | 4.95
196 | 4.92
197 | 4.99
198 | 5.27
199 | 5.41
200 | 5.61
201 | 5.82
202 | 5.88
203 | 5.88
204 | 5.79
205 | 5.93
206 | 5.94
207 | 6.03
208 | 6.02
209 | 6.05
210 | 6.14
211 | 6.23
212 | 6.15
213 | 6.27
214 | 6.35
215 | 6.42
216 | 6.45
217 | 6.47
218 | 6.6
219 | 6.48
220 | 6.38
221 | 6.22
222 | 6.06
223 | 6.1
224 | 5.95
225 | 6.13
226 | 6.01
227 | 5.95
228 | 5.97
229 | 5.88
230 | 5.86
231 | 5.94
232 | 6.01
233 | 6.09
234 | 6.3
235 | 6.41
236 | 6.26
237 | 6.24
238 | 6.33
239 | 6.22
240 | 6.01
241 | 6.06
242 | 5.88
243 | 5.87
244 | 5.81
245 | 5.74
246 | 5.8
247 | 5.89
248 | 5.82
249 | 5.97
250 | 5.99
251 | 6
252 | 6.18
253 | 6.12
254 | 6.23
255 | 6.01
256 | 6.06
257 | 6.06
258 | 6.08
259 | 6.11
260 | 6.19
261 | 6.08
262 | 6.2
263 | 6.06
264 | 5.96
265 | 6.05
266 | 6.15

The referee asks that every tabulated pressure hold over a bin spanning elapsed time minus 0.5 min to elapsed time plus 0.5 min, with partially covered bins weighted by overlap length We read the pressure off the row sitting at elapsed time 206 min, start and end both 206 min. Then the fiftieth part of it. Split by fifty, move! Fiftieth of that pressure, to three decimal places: 0.119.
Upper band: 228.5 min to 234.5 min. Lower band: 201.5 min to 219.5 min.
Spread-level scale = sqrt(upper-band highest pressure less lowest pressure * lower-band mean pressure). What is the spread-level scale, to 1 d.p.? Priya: 1.6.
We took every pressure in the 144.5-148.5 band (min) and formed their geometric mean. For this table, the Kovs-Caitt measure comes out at 6.59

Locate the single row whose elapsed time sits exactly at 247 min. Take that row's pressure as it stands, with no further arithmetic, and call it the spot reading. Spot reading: 5.89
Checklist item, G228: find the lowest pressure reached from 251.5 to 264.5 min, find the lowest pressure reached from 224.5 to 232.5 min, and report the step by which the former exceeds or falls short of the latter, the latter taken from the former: 0.1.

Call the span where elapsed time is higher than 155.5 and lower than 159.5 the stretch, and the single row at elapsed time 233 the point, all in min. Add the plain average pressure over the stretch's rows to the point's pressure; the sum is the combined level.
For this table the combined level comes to 12.29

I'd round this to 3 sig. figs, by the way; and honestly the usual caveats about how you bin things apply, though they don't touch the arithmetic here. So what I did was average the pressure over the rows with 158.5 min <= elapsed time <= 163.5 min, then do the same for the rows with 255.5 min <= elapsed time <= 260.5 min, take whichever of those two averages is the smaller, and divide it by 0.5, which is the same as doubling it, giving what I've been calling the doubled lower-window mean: 12.2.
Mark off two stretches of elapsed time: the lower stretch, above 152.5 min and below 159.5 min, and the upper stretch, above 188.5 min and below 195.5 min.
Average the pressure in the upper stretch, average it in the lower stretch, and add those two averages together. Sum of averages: 11.7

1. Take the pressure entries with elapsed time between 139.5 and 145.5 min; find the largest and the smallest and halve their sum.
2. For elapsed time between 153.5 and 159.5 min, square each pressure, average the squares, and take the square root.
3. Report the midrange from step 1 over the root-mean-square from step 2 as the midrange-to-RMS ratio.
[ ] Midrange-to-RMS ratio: 1.03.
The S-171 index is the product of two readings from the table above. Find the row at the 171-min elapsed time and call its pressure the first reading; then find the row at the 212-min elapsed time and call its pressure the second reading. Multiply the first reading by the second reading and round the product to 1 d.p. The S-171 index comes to 39.2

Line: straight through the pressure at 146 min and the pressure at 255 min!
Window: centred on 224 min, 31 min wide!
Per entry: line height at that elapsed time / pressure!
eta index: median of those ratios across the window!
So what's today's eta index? 1.00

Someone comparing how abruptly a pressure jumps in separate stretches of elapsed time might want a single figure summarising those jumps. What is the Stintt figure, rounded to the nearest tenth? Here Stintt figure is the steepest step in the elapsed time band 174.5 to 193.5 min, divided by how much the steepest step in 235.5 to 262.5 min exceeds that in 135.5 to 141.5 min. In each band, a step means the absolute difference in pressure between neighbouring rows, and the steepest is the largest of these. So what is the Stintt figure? 1.6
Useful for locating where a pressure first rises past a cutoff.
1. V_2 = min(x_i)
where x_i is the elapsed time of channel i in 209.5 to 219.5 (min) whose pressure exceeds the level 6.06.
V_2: 210 min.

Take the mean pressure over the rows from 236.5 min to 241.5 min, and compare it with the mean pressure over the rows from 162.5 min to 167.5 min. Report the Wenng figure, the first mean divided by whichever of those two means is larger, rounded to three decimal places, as 0.990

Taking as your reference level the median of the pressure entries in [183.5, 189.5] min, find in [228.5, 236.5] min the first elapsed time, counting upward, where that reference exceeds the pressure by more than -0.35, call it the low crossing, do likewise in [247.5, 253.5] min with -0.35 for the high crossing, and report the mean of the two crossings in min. 238.5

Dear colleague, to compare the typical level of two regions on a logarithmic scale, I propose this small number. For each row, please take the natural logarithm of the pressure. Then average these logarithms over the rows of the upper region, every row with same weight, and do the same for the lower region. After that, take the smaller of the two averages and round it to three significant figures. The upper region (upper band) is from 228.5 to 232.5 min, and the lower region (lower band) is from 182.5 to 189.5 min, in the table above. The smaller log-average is 1.75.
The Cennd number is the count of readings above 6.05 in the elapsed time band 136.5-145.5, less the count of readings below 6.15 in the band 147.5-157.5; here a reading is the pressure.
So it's 8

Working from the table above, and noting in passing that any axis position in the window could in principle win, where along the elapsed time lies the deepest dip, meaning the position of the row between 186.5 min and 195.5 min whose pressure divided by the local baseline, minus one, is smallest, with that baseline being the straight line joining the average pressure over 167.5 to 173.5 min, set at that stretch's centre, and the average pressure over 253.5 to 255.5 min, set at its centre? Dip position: 195 min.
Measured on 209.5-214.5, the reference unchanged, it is 210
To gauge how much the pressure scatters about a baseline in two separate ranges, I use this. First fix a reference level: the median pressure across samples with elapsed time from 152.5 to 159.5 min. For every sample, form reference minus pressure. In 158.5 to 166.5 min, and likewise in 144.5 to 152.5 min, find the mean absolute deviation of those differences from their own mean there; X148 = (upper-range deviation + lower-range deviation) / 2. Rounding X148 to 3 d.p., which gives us 0.110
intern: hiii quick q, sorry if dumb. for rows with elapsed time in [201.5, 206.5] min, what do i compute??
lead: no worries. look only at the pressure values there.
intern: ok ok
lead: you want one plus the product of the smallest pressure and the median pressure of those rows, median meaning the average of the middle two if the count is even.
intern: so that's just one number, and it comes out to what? 35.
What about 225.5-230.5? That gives 36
